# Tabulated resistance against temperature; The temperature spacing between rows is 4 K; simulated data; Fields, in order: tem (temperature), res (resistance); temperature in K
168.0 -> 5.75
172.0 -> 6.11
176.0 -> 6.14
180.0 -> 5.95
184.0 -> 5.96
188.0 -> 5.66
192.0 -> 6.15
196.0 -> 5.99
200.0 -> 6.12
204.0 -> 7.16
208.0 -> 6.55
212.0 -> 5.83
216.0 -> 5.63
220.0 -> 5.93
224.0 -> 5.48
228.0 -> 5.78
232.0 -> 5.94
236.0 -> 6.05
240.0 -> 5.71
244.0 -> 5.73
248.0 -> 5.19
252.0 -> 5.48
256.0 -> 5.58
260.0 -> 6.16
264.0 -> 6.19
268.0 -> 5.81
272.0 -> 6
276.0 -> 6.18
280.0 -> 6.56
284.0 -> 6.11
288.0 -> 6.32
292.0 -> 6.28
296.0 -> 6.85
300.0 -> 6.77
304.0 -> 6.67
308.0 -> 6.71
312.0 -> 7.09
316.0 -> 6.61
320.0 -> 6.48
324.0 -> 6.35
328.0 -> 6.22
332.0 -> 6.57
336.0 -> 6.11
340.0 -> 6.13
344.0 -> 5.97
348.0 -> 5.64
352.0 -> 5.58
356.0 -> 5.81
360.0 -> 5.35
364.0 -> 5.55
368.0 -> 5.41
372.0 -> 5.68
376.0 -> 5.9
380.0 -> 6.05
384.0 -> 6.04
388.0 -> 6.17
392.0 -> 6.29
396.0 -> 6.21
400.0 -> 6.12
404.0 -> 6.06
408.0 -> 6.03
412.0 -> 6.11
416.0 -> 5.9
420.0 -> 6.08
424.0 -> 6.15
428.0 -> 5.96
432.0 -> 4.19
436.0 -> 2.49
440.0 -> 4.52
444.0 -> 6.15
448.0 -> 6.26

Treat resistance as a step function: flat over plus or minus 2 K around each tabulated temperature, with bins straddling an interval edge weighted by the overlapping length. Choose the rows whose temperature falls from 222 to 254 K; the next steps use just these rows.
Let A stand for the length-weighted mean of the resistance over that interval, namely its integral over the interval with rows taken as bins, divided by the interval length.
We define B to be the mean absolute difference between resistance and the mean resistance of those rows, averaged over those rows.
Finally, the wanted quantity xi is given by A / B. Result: 26.4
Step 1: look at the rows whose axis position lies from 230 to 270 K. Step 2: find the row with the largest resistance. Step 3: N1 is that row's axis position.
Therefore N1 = 264.0 K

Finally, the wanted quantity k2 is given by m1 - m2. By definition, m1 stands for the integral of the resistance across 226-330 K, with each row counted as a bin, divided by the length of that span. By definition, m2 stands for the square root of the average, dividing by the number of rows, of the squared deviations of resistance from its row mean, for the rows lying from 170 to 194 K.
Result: 6.0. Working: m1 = 6.19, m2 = 0.2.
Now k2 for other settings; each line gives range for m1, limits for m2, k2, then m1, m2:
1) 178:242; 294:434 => 5.5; 5.99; 0.5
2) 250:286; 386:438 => 5.0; 6.01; 1.1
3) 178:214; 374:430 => 6.0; 6.15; 0.1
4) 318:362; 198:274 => 5.6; 6.02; 0.4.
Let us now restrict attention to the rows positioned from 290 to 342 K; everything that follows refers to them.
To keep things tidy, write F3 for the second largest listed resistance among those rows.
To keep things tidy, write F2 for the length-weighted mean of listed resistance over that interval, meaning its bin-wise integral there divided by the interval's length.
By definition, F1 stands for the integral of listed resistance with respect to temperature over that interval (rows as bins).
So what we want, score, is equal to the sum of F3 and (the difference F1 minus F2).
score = 340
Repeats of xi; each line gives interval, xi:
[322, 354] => 23.7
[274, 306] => 26.4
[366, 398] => 26.1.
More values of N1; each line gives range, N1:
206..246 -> 208.0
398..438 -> 424.0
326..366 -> 332.0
